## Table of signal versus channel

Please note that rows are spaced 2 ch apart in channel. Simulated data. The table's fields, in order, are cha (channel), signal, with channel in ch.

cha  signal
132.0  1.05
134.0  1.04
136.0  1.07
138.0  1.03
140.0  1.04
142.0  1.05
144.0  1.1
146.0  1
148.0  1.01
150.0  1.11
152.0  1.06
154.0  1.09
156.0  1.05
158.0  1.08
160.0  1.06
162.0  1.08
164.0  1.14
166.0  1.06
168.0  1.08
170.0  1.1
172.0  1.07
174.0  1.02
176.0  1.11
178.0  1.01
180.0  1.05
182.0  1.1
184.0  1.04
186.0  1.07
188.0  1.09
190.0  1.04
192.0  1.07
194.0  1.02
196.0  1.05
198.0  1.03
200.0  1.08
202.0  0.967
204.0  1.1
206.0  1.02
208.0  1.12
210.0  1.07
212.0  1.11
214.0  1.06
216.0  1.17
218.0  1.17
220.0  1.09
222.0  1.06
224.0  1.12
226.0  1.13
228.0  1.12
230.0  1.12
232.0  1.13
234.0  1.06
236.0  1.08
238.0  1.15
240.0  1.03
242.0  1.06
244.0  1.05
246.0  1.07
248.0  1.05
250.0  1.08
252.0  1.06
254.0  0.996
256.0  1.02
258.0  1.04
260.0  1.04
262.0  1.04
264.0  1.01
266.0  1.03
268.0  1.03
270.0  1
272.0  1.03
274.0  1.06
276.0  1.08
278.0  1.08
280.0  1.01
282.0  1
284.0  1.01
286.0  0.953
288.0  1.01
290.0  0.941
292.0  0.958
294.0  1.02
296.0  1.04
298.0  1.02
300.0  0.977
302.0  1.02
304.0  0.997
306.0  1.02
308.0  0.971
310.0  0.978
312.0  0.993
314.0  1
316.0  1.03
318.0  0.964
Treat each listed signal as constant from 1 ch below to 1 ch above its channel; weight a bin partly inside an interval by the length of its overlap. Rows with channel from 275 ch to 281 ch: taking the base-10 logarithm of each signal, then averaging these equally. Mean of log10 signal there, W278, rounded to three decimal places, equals 0.024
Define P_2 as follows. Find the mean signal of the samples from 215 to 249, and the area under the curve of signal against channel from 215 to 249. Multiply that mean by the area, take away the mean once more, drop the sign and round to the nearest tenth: 39.9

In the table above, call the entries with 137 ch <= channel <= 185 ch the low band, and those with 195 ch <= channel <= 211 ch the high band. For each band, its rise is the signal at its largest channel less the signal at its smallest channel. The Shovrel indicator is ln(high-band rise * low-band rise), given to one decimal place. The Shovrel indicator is -8.5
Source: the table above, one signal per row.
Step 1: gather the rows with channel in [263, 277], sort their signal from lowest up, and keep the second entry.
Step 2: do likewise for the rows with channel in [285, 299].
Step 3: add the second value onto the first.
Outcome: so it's 1.96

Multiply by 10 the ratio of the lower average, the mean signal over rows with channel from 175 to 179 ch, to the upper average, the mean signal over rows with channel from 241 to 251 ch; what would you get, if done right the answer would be 9.98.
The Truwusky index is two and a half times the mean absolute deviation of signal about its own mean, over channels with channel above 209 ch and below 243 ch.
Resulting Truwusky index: 0.089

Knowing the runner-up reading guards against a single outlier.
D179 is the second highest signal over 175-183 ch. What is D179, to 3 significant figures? 1.10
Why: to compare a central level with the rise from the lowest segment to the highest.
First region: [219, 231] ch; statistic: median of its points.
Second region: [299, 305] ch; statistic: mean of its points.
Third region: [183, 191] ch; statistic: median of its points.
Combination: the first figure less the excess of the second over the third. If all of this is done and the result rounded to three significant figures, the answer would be 1.18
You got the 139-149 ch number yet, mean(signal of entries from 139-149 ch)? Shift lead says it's 1.04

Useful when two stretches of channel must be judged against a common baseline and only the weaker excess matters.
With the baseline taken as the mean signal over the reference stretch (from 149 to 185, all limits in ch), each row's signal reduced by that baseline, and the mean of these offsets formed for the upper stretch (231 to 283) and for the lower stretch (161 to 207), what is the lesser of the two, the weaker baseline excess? -0.023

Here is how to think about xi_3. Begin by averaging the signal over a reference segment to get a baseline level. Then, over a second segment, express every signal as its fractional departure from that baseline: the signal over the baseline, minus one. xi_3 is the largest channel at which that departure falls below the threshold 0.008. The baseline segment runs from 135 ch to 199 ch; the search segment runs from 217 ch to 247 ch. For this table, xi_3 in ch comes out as 246.0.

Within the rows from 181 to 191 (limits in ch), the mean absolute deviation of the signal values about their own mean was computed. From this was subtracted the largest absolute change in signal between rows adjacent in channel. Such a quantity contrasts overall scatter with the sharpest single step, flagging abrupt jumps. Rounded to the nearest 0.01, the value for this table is -0.04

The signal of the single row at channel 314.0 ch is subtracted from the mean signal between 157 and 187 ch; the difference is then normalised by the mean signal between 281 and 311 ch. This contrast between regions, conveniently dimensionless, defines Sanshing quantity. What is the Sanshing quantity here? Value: 0.07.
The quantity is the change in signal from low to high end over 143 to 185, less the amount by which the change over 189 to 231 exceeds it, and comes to -0.200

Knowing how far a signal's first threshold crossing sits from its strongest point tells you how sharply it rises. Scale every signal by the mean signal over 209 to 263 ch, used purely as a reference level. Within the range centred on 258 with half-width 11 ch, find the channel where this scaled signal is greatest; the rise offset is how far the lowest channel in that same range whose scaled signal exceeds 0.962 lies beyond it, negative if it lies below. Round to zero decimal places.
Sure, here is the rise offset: -2 ch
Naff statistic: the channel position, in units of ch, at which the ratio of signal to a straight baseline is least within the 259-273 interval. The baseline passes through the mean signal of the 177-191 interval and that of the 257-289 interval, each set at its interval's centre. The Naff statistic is 270.0 ch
